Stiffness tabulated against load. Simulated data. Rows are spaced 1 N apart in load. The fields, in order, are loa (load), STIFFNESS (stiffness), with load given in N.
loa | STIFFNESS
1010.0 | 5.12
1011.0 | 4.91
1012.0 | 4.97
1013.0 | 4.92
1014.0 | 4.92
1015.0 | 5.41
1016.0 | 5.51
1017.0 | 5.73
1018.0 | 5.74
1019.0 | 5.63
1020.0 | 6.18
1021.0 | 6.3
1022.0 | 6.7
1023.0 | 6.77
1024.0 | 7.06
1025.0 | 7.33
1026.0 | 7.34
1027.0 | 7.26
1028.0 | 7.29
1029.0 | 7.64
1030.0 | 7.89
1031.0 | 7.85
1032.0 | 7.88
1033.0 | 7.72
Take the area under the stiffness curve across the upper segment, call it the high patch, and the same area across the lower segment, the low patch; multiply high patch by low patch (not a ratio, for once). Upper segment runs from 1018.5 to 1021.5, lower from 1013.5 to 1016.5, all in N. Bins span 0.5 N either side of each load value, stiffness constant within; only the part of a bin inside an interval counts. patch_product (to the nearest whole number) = 287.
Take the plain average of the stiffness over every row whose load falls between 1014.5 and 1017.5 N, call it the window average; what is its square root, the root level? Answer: 2.4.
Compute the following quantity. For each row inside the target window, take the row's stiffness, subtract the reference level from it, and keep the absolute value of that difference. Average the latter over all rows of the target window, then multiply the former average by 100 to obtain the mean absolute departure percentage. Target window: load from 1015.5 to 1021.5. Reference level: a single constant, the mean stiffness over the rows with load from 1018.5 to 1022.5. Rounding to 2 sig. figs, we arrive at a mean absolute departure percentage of 39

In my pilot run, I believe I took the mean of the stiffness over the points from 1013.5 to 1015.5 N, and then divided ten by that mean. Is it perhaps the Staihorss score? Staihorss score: 1.94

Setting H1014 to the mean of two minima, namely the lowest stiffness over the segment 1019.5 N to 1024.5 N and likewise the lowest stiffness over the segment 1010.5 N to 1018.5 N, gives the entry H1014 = 5.5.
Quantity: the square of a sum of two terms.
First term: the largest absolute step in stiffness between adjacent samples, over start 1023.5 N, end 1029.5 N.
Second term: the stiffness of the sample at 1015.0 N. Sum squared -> 33.2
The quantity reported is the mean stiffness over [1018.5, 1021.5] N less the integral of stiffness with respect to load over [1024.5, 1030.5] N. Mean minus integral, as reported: -39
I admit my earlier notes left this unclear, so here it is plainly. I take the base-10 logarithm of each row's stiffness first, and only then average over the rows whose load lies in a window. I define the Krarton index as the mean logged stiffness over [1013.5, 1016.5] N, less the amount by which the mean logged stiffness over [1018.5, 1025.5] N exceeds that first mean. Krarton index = 0.63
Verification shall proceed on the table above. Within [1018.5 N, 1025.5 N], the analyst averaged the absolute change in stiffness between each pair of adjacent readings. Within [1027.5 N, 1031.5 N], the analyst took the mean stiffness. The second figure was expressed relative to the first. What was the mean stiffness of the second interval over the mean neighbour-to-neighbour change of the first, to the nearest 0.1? 27.1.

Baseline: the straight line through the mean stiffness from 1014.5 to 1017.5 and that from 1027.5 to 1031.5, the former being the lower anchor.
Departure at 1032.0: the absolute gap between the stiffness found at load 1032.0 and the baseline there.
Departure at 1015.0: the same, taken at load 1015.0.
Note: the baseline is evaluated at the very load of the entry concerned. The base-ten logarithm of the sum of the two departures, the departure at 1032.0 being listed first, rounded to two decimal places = -0.71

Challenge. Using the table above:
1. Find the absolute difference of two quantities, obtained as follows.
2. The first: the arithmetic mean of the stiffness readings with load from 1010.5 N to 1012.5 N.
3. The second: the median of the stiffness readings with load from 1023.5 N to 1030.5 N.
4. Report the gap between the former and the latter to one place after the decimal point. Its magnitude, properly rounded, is 2.4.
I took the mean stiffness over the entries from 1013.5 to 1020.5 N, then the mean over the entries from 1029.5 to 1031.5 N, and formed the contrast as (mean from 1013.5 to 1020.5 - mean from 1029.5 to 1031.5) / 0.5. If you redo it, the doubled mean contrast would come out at -4.6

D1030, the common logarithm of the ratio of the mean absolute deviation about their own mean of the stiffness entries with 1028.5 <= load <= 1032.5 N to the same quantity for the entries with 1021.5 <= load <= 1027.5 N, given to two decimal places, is -0.43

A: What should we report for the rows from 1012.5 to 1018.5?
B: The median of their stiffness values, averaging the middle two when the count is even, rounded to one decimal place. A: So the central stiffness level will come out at 5.5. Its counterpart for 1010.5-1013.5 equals 4.9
